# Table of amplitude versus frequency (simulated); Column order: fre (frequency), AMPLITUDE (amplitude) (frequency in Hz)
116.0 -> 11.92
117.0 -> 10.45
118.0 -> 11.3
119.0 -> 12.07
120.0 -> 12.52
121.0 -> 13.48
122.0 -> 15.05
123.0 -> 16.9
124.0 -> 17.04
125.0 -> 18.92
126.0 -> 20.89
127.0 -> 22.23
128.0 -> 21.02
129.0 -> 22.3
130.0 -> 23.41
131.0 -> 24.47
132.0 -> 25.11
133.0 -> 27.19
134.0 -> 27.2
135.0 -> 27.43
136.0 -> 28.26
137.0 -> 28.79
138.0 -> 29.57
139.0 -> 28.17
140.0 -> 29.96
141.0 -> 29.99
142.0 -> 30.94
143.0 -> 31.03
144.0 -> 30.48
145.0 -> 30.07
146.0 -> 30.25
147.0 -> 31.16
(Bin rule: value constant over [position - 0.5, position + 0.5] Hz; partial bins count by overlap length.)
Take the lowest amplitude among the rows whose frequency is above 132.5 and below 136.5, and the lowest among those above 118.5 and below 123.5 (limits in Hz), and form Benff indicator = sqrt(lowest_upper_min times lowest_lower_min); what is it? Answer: 18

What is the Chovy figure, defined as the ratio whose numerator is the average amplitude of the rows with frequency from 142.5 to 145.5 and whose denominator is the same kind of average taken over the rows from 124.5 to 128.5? 1.47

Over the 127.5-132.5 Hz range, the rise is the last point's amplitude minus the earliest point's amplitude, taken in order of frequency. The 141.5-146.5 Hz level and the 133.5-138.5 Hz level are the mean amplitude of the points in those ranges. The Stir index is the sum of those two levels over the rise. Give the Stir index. 14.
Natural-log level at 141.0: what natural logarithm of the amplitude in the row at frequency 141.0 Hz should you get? 3.40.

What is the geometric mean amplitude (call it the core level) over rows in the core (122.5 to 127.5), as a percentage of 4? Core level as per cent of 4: 477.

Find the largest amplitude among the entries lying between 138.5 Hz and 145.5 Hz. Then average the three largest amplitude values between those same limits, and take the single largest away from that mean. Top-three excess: -0.21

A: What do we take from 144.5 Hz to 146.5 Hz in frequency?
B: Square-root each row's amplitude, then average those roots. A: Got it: 5.5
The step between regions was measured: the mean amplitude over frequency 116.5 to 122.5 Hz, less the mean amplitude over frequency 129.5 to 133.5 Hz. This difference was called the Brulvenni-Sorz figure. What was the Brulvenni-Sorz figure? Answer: -13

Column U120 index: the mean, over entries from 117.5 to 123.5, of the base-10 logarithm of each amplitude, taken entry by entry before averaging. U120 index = 1.13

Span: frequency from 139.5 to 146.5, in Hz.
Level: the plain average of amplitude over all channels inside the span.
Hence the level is 30.4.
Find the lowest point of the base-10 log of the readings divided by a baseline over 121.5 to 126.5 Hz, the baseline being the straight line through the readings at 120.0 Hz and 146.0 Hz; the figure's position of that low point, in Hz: 122.0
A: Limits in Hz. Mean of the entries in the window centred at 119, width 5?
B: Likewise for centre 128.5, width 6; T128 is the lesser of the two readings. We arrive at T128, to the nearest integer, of 12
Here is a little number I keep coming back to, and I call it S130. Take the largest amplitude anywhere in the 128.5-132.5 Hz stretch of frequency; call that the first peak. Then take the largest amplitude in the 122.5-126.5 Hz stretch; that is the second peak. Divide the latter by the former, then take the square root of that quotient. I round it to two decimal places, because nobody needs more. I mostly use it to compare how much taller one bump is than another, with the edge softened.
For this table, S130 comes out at 0.91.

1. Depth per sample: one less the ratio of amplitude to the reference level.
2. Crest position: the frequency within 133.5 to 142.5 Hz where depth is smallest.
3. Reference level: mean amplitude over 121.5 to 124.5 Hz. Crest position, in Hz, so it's 142.0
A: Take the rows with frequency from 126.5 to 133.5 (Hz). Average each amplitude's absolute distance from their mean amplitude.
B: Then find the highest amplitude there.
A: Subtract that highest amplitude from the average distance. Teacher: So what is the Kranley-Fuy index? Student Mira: -26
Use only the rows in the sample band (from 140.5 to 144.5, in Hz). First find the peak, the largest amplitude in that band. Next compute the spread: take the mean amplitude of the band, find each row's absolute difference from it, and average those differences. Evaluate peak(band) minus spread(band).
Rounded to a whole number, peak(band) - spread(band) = 31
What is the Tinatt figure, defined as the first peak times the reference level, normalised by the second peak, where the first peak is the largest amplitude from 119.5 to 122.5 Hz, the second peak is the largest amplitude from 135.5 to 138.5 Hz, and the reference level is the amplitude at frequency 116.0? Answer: 6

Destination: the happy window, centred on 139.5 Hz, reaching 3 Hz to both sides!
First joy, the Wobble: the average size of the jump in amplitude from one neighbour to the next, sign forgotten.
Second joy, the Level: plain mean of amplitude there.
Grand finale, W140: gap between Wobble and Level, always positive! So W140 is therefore 28.6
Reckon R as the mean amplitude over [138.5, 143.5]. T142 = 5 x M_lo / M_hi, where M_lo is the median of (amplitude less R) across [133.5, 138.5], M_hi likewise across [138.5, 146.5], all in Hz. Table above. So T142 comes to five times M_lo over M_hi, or -62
